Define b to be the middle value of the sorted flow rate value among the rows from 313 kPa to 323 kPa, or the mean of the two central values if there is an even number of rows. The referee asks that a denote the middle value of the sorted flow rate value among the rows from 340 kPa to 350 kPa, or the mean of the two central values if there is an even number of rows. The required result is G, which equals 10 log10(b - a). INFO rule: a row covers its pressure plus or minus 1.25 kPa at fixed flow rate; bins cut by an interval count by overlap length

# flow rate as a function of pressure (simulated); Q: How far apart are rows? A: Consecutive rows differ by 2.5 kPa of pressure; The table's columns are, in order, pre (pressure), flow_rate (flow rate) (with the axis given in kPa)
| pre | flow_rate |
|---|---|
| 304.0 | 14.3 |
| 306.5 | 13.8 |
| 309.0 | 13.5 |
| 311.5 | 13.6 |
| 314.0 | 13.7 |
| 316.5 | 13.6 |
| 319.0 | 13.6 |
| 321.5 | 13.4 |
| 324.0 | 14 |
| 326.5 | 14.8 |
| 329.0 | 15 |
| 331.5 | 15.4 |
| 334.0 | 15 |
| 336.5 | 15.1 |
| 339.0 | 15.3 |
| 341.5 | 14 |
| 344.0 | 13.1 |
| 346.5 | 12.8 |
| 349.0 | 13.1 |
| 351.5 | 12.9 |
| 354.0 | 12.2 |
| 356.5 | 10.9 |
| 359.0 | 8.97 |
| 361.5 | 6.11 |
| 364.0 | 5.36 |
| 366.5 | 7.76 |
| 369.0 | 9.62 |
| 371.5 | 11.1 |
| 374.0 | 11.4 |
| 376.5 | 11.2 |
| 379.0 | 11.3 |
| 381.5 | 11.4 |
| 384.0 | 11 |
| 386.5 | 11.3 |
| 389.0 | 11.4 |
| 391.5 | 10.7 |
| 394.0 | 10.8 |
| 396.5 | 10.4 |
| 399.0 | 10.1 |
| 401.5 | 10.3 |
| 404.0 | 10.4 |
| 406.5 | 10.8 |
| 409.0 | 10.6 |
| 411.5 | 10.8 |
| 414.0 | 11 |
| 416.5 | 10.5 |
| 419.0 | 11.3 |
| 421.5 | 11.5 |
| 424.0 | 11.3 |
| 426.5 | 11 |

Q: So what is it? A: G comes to -3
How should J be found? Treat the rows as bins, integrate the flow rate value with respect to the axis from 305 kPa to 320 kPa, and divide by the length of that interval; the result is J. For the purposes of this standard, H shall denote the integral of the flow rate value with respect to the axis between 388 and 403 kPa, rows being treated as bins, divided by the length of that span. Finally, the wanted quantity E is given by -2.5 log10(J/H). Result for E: -0.27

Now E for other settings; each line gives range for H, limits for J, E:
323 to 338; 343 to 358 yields 0.20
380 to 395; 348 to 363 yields 0.05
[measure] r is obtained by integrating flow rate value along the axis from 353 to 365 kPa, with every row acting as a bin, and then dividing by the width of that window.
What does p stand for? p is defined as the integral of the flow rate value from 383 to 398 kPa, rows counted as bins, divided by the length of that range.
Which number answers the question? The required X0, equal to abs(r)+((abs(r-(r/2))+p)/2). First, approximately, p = 10.9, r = 9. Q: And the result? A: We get 16.3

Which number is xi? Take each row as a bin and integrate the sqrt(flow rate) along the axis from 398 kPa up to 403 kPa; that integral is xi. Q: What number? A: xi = 16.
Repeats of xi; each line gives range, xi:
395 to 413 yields 58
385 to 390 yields 17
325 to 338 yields 50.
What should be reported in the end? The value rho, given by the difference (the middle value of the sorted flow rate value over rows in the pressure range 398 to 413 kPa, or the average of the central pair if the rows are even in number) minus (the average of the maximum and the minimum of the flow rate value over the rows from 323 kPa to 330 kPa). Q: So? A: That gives -4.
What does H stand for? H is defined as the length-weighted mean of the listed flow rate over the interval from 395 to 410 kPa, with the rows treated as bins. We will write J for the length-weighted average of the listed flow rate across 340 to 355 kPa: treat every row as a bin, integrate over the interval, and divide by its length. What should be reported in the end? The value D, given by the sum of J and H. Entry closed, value 23.5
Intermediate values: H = 10.4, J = 13.1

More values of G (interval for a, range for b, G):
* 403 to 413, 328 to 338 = 6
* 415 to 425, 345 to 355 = 2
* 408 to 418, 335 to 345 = 6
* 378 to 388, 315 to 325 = 4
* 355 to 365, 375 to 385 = 6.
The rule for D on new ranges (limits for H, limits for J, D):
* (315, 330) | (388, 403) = 24.6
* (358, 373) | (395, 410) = 18.6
